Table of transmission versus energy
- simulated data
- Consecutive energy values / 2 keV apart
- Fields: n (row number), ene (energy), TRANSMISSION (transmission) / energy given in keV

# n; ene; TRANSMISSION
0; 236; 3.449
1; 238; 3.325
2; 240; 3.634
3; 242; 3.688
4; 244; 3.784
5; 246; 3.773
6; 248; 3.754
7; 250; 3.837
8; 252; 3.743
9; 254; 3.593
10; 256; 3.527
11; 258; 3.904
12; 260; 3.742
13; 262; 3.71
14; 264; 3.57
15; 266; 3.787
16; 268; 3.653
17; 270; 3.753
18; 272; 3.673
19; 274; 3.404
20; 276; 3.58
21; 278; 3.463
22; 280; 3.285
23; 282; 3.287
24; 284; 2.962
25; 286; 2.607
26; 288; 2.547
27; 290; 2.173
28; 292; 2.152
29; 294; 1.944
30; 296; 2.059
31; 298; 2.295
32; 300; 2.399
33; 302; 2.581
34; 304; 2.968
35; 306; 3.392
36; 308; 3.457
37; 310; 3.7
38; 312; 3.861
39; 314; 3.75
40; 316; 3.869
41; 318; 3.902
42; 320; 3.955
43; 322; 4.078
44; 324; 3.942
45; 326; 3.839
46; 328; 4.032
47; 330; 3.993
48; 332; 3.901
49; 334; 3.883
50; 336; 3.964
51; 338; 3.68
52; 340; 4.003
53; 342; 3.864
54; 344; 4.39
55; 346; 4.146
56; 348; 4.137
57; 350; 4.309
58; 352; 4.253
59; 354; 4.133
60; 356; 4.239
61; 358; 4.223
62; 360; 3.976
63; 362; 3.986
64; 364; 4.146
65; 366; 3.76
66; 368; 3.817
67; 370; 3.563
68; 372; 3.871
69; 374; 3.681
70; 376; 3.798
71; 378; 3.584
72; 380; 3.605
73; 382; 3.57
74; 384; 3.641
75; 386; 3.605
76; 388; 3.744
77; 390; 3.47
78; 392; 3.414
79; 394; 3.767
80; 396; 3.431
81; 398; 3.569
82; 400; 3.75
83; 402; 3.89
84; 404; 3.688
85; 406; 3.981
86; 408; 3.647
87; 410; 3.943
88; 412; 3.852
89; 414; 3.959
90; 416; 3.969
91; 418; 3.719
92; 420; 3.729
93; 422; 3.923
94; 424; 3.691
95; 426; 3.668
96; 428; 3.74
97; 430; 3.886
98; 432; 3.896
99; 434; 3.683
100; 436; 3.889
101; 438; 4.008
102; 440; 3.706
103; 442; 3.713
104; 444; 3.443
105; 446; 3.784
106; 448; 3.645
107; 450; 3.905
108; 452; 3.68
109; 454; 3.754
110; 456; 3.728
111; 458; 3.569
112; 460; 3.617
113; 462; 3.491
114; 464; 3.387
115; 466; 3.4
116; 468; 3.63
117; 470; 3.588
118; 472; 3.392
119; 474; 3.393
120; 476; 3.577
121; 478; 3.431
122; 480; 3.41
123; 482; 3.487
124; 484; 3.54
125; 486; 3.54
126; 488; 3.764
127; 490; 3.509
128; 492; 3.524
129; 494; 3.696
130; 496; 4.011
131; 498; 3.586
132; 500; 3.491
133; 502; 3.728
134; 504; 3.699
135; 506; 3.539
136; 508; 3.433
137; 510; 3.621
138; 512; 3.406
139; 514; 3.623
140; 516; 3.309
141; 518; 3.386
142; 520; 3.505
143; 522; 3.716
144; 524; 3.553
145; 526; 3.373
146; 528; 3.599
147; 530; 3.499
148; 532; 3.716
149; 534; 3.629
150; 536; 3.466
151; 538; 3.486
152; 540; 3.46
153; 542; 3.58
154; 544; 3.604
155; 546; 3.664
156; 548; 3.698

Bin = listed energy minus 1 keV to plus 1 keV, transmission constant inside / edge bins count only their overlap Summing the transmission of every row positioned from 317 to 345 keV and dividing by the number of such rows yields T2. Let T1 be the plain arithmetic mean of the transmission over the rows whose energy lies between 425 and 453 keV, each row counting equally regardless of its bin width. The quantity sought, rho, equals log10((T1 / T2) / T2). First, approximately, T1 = 3.8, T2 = 3.96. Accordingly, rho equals -0.62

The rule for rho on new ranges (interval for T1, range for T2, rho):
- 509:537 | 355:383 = -0.62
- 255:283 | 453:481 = -0.54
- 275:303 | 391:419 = -0.72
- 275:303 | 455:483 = -0.66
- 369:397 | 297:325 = -0.51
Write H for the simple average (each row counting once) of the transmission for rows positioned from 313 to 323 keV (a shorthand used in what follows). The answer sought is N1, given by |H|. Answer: 3.9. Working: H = 3.91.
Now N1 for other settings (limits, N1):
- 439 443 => 3.7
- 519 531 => 3.5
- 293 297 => 2.0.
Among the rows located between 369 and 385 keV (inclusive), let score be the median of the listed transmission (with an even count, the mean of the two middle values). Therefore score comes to 3.62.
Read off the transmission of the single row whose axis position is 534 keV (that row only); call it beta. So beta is 3.629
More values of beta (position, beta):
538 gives 3.486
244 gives 3.784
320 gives 3.955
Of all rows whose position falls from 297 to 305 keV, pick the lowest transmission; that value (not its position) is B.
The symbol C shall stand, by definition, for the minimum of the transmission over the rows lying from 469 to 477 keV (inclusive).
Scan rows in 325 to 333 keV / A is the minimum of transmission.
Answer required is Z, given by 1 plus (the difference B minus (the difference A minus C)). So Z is 2.8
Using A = 3.839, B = 2.295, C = 3.392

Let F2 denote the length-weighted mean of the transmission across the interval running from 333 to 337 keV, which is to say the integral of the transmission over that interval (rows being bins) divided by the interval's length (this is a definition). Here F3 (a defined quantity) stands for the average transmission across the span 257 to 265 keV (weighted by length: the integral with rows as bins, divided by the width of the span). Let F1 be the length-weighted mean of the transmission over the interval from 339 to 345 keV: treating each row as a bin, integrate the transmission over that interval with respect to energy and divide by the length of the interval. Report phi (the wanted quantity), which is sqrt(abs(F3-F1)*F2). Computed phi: 1.18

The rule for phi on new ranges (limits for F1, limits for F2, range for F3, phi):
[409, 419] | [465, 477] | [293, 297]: 2.57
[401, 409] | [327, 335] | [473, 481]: 1.17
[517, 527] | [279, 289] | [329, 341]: 1.08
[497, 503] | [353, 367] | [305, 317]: 0.53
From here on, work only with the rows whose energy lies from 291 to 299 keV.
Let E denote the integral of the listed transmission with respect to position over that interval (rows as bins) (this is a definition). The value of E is 16.9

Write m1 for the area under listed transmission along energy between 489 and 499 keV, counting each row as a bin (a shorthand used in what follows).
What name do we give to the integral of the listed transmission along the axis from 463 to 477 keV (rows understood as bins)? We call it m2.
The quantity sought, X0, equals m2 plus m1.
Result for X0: 85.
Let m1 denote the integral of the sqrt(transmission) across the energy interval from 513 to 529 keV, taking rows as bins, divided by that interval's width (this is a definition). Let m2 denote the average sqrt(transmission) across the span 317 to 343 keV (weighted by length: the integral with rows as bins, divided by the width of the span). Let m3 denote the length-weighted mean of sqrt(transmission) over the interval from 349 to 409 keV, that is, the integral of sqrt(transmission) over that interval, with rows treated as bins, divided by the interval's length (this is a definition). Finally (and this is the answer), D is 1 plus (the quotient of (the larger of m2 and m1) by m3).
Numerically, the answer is 2.02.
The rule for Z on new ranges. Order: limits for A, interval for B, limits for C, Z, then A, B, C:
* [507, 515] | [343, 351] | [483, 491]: 5.2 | 3.406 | 4.137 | 3.509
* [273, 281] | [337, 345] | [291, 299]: 3.3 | 3.285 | 3.68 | 1.944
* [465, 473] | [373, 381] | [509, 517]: 4.5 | 3.392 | 3.584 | 3.309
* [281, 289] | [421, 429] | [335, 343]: 5.8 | 2.547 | 3.668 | 3.68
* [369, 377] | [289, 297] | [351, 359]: 3.5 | 3.563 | 1.944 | 4.133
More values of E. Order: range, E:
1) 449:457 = 30.1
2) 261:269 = 29.4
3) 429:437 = 30.7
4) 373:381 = 29.3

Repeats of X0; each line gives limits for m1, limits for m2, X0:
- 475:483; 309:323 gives 82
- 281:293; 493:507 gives 83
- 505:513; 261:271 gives 65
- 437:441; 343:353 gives 58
